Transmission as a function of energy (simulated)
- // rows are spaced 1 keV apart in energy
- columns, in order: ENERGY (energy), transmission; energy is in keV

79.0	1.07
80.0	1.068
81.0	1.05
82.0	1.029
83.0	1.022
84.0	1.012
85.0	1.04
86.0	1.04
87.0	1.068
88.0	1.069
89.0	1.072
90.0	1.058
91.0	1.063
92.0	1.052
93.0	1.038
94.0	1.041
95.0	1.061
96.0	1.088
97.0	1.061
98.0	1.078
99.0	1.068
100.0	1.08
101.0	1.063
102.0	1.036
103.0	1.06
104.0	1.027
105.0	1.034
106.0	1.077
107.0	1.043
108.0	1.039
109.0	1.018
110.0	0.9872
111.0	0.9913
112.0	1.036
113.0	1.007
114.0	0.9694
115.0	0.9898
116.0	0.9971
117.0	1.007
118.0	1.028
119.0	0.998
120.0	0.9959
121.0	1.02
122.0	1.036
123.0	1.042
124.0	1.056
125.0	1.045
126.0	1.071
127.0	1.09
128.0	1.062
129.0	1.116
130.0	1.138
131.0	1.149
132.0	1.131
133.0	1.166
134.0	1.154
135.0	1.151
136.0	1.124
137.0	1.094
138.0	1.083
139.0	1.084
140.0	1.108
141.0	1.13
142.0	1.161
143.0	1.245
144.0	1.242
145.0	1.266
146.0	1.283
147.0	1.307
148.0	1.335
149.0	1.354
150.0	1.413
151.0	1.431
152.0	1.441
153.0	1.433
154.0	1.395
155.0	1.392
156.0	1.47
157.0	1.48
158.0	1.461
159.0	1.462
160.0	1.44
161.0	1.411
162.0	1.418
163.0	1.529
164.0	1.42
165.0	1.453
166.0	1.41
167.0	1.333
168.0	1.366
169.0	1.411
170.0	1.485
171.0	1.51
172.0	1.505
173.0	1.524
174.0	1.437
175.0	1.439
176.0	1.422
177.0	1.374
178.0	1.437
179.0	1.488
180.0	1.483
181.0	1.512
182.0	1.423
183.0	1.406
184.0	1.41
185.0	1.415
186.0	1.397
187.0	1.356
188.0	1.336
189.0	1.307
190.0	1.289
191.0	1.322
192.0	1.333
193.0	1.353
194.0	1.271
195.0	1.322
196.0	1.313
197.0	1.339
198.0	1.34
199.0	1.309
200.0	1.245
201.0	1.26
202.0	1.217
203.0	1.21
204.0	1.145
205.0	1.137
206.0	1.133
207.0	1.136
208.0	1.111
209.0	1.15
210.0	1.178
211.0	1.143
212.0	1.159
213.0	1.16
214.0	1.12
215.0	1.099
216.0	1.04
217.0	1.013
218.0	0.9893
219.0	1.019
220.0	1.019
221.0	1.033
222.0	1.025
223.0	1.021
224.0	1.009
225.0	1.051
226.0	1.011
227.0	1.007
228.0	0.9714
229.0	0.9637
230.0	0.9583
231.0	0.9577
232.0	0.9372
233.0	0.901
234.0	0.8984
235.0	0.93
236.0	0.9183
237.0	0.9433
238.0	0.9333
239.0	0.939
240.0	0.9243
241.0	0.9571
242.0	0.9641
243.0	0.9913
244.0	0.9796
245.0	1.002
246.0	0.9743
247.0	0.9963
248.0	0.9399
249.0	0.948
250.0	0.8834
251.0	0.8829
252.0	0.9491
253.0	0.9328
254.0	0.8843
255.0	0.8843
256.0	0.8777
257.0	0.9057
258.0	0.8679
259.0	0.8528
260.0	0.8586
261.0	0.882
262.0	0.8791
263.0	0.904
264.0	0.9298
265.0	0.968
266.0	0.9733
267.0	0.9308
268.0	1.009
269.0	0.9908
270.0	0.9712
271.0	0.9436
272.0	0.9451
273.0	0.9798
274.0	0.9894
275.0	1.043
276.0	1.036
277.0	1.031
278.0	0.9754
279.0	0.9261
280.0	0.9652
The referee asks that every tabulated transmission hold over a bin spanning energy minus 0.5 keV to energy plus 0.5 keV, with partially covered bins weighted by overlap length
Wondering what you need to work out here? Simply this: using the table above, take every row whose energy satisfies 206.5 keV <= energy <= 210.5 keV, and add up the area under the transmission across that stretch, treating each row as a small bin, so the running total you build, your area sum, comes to 4.6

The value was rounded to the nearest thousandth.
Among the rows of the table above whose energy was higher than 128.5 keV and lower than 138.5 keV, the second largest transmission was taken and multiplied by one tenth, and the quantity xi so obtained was 0.115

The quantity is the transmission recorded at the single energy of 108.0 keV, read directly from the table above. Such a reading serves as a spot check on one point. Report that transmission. 1.039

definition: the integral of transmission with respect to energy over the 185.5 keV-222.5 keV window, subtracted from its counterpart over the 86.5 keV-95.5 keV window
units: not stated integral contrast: -35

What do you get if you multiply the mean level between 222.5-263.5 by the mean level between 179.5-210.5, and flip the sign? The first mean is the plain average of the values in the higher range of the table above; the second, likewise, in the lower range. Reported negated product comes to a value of -1.22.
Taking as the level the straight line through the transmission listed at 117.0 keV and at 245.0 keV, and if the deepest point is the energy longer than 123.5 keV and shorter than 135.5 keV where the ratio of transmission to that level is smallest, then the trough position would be 125.0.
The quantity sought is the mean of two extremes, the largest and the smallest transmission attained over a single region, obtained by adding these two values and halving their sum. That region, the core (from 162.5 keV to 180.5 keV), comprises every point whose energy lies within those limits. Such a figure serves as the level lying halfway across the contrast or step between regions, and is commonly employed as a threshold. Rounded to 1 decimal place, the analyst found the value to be 1.4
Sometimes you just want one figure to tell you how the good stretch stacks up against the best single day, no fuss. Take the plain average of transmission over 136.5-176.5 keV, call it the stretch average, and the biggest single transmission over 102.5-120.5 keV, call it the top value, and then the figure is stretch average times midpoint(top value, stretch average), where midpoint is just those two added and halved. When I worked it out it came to 1.7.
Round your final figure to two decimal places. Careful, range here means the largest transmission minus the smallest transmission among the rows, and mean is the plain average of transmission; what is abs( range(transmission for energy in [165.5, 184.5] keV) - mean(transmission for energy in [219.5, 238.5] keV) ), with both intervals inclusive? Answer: 0.78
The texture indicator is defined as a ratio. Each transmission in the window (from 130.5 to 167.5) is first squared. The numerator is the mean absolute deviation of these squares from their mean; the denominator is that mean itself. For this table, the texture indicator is 0.19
